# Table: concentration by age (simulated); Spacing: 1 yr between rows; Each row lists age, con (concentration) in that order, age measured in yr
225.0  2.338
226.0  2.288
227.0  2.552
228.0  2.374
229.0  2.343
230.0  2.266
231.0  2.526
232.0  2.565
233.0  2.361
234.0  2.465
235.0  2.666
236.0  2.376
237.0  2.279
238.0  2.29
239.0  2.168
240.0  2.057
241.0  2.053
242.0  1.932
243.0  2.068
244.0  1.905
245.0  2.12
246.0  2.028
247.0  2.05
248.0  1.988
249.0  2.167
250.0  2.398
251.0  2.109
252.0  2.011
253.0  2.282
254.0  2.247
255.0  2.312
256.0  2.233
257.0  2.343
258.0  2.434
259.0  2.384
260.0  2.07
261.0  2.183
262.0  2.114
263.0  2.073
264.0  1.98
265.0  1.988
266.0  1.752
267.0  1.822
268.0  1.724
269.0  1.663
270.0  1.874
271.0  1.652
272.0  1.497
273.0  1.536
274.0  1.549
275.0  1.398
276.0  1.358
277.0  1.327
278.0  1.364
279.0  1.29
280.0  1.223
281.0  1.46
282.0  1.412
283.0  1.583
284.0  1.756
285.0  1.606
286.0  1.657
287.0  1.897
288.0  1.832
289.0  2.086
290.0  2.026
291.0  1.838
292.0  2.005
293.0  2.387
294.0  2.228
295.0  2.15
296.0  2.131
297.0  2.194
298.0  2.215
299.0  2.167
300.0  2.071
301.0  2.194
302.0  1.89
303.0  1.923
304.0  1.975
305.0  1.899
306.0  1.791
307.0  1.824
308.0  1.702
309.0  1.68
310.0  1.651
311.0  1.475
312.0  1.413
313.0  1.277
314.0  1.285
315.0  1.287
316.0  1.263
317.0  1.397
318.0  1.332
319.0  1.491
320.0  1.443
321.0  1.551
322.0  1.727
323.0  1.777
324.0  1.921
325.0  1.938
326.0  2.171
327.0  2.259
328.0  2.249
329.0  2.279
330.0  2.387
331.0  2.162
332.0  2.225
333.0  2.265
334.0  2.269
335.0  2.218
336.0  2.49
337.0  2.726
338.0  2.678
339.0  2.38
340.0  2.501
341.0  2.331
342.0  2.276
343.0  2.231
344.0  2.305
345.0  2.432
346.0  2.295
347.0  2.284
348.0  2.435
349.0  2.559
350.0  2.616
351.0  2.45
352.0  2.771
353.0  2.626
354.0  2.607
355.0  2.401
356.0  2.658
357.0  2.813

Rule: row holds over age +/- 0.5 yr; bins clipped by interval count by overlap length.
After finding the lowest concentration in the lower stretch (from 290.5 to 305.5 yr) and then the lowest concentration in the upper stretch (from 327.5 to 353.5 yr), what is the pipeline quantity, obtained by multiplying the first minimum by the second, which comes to 4.0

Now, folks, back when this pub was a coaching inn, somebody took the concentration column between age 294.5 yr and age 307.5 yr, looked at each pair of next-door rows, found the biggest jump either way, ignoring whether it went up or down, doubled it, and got 0.61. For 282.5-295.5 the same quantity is 0.76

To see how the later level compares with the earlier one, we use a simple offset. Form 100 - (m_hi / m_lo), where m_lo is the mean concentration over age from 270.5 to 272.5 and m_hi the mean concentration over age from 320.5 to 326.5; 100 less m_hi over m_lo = 98.8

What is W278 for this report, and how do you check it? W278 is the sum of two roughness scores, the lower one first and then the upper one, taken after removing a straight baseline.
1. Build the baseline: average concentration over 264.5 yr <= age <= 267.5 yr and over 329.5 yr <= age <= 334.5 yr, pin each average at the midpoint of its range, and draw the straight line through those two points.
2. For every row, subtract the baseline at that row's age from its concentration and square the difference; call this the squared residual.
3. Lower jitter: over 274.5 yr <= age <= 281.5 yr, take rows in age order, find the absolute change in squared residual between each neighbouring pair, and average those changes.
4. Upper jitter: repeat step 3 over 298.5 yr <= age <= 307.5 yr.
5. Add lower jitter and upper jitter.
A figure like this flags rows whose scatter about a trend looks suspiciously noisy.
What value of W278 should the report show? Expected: 0.121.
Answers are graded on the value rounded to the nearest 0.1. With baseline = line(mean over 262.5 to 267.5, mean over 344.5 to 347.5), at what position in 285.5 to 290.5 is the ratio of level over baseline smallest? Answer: 286.0 yr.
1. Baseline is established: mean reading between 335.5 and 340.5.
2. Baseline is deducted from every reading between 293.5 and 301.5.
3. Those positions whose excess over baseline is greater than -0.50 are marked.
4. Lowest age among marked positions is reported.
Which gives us 294.0 yr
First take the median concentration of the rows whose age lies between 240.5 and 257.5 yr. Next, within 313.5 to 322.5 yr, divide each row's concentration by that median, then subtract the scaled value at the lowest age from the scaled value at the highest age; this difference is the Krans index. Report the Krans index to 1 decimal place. 0.2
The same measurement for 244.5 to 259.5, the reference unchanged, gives 0.1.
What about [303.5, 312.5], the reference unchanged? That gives -0.3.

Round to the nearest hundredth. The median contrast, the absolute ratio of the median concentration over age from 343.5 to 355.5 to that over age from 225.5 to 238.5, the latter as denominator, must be 1.03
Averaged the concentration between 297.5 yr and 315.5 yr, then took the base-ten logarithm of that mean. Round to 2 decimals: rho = 0.25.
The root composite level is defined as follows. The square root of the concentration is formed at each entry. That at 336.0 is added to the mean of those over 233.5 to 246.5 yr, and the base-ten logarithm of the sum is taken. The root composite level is 0.485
